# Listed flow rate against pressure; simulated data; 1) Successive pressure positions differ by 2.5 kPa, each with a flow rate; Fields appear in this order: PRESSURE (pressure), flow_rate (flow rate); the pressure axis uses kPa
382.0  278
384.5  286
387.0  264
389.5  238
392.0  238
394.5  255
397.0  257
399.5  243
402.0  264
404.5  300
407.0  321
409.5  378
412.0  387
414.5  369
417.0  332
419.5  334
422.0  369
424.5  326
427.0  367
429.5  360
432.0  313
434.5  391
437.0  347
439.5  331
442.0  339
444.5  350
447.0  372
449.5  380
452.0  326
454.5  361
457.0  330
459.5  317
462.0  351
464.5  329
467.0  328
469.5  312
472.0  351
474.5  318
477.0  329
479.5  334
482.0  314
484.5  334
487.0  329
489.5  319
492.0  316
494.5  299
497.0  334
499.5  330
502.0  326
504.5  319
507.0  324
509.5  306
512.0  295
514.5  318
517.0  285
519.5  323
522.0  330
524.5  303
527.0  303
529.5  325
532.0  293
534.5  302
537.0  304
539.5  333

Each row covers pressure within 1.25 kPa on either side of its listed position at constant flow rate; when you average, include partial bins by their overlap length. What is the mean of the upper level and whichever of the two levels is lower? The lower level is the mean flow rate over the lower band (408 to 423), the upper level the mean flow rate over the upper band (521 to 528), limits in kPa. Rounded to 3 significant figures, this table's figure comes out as 312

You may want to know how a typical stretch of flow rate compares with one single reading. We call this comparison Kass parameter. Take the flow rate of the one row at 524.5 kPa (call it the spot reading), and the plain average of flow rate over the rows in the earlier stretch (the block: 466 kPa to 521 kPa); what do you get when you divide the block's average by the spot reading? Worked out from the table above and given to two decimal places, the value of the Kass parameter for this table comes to 1.06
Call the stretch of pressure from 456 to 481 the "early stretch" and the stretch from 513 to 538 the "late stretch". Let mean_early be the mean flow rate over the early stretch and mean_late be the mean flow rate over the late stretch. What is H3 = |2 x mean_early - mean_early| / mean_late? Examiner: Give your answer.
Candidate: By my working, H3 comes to 1.07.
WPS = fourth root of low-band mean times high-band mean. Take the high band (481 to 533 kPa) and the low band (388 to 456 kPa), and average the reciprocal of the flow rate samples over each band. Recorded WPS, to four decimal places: 0.0561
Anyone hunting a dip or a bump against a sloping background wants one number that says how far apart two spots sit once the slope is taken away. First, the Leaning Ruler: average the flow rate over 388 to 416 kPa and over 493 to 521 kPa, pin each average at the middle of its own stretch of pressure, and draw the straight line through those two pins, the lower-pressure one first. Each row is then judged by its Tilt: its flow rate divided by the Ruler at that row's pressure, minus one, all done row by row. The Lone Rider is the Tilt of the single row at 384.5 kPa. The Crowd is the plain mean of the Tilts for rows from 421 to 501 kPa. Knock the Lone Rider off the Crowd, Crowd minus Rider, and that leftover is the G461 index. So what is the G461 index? 0.1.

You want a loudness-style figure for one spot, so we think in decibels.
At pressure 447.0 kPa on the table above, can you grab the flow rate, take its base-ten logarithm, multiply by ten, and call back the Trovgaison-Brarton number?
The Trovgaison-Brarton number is 25.7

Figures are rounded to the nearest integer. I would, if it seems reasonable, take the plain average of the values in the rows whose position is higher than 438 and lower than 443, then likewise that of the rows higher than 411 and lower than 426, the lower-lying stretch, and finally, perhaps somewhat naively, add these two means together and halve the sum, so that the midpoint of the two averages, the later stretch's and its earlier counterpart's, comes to 344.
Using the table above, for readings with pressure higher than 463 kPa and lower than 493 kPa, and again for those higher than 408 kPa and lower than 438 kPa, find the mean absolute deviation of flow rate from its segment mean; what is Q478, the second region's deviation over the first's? 2.5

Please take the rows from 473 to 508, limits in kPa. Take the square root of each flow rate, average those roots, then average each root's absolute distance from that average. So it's 0.22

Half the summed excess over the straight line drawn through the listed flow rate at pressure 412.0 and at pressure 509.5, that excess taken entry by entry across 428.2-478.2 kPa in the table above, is -110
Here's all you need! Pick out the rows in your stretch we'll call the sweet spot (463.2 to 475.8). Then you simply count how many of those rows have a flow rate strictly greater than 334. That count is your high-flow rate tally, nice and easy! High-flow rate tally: 1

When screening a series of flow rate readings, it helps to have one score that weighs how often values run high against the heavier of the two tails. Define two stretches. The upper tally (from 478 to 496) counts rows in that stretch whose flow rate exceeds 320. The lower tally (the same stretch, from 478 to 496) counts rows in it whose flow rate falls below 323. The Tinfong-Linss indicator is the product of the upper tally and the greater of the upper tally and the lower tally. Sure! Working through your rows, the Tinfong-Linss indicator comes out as 12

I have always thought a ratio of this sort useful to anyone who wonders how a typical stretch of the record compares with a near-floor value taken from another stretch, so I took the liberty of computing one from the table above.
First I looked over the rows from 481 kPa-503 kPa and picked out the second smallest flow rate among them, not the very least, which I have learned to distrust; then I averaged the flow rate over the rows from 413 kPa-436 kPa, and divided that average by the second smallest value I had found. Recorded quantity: 1.12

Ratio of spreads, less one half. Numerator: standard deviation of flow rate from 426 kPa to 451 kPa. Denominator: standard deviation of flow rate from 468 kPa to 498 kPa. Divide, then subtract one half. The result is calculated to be 1.2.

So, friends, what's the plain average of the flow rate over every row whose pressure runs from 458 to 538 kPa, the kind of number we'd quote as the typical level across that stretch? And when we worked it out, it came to 319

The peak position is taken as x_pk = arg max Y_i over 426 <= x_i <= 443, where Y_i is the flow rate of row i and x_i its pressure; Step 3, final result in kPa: 434.5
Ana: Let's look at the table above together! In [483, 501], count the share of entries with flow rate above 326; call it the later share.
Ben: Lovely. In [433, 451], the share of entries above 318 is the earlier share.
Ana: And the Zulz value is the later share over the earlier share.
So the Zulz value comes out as 0.6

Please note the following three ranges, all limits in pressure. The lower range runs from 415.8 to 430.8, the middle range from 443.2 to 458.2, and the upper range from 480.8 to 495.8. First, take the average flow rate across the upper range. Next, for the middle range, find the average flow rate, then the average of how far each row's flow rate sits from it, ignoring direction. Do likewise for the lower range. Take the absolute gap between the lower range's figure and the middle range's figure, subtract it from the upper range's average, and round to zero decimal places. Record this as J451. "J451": 318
